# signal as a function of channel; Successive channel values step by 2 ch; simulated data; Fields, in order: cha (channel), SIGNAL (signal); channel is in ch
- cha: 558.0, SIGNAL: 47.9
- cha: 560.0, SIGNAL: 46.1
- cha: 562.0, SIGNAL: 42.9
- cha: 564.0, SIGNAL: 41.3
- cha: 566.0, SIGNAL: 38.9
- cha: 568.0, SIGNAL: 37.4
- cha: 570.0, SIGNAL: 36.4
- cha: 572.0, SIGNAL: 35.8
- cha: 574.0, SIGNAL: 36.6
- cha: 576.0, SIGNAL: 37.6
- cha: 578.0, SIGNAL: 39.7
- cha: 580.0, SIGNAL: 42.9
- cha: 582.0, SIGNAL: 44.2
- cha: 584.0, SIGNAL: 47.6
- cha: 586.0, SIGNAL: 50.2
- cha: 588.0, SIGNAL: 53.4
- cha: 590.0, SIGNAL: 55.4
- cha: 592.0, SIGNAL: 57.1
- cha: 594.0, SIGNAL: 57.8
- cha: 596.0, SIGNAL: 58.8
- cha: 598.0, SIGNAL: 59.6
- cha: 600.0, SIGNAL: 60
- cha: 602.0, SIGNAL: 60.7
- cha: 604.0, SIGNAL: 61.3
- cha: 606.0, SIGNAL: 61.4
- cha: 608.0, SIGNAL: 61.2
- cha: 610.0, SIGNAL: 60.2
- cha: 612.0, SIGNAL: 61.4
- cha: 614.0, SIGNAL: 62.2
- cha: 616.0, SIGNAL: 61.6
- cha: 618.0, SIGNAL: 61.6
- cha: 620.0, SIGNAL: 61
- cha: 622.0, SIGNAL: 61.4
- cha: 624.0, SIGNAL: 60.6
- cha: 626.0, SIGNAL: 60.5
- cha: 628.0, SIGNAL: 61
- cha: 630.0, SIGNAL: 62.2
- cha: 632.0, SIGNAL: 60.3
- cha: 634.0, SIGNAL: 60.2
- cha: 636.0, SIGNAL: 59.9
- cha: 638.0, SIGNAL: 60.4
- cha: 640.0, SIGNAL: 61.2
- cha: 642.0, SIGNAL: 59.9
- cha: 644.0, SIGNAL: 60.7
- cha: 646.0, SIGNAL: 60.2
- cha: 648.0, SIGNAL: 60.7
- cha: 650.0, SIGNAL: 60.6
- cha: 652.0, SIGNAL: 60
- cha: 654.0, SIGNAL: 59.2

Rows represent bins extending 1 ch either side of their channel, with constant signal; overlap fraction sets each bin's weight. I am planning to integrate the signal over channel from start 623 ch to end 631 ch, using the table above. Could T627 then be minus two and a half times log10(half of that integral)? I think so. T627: -5.97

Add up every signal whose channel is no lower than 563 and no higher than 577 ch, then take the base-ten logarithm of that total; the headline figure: 2.42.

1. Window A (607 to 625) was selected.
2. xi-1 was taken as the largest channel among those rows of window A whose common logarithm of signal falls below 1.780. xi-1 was 610.0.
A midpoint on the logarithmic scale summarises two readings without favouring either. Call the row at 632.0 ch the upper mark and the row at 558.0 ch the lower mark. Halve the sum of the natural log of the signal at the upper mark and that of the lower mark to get 3.98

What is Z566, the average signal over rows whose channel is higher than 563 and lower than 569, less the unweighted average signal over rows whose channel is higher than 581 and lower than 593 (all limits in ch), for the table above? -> -12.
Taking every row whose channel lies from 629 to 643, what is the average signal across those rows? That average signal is 61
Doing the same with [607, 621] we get 61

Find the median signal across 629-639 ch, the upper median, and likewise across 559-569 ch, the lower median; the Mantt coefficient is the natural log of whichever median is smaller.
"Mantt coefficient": 3.72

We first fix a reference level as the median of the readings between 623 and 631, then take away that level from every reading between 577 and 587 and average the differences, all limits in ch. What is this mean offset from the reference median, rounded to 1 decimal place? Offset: -15.9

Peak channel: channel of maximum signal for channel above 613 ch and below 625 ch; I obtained 614.0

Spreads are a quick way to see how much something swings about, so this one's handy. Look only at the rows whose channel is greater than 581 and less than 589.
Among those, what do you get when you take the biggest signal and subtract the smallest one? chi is 9.2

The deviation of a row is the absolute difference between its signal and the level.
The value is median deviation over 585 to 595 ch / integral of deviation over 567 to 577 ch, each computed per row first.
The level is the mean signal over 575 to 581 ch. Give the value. 0.46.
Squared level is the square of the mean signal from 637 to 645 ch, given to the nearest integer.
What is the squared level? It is 3666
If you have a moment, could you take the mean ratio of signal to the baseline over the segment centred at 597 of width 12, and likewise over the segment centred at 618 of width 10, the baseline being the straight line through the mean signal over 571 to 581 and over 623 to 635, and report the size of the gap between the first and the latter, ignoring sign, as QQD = 0.150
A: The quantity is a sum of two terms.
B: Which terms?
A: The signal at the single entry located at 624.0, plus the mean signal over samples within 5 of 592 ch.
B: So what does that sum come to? 117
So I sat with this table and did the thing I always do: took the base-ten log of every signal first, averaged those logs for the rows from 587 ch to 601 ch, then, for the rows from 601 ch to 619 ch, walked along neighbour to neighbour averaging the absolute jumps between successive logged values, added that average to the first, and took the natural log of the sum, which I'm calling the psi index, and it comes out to 0.567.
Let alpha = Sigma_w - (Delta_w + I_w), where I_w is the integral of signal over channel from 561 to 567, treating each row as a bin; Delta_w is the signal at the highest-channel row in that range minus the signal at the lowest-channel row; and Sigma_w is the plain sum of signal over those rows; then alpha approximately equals -119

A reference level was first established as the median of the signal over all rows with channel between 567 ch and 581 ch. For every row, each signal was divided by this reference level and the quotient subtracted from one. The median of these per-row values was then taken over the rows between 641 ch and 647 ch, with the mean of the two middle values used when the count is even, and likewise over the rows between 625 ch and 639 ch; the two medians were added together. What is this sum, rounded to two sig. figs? -1.2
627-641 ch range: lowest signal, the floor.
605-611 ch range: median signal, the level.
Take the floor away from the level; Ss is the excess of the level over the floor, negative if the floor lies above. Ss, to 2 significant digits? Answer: 1.3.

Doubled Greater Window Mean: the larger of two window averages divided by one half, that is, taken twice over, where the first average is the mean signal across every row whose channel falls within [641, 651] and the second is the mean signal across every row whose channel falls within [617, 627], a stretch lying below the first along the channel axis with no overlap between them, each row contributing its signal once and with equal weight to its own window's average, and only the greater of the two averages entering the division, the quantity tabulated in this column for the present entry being 122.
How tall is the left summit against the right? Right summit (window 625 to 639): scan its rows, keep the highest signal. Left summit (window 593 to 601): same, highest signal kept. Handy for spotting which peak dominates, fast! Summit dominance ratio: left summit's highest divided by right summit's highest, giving 0.96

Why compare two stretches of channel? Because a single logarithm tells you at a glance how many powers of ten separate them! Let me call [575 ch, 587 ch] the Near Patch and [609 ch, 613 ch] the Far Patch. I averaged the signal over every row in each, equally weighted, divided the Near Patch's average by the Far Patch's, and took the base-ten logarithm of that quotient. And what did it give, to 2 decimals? -0.14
